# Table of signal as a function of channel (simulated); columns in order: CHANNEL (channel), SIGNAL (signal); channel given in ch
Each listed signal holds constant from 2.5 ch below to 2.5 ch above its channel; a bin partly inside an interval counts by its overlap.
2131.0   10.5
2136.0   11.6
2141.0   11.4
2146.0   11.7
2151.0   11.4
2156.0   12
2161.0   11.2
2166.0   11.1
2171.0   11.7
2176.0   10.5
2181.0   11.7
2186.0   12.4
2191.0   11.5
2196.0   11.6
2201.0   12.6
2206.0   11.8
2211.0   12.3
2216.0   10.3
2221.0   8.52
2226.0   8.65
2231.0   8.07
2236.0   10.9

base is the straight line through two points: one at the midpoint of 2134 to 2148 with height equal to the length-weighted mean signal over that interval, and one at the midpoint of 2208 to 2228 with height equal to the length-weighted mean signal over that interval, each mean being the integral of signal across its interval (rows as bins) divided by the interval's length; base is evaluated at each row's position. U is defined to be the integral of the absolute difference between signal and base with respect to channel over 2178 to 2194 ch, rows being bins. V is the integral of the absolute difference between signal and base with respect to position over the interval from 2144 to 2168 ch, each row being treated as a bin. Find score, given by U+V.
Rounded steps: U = 19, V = 5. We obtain 24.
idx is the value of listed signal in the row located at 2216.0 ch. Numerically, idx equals 10.3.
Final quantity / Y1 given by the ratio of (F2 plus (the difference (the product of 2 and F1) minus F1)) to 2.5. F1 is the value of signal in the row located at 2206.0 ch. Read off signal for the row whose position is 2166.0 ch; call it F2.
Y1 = 9.16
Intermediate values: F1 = 11.8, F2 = 11.1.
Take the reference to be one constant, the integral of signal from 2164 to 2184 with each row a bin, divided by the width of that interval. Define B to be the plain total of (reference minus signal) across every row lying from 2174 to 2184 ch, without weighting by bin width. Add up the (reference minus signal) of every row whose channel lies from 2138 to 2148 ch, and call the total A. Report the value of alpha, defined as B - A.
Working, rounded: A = -0.5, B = 0.4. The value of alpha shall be 1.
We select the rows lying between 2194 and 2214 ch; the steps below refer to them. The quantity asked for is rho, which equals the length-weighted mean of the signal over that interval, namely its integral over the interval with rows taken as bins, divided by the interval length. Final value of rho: 12.0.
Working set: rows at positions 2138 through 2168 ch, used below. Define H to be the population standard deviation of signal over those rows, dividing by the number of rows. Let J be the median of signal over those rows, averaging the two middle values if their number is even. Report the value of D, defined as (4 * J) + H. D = 45.9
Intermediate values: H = 0.3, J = 11.40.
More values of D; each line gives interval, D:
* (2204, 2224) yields 45.7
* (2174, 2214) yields 47.6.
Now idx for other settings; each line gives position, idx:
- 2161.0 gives 11.2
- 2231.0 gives 8.07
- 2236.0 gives 10.9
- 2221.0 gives 8.52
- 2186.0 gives 12.4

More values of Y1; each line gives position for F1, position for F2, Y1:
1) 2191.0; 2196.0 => 9.24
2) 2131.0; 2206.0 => 8.92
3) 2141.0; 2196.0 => 9.20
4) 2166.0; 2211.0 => 9.36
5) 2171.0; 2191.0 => 9.28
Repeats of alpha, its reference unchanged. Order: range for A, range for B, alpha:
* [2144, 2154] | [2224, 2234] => 6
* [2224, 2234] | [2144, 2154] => -6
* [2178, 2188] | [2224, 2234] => 7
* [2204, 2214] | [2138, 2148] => 1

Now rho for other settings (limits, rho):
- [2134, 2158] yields 11.6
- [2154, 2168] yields 11.4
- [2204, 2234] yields 9.9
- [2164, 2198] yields 11.5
